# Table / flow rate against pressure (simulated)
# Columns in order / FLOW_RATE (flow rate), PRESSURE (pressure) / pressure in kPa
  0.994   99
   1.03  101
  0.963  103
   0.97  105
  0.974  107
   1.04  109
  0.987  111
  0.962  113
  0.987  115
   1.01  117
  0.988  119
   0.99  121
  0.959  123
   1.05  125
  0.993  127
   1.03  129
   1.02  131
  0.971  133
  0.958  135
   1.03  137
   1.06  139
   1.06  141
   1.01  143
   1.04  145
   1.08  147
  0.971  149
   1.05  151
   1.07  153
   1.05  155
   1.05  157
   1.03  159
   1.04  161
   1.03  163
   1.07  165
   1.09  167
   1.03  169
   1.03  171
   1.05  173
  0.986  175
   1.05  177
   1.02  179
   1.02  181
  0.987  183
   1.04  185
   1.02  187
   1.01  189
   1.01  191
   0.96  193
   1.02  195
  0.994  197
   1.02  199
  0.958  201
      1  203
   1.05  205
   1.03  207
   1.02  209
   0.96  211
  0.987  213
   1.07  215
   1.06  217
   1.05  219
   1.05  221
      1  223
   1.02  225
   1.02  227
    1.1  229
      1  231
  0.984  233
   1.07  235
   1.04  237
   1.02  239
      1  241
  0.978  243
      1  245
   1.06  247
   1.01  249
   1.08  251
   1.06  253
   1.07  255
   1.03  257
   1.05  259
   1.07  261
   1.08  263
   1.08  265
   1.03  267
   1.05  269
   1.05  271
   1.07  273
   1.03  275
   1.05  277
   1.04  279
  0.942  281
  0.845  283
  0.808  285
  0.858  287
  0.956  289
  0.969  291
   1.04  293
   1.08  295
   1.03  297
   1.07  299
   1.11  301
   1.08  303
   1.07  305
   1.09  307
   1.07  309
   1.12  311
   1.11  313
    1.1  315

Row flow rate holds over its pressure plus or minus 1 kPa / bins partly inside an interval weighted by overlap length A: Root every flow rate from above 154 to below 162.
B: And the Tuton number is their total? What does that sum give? 4.1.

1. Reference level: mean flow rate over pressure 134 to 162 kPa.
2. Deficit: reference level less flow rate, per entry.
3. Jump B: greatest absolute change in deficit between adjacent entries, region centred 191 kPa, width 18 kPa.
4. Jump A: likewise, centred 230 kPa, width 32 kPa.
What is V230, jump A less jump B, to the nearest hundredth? 0.04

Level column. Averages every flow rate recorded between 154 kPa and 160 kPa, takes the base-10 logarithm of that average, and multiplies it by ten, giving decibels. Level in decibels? 0.2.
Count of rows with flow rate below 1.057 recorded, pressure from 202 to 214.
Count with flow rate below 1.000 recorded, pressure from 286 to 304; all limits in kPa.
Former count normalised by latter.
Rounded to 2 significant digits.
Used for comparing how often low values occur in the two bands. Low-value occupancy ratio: 2.0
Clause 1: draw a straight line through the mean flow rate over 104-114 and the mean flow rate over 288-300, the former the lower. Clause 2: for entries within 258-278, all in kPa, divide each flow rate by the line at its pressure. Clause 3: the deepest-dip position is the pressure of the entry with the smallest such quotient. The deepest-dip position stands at 275 kPa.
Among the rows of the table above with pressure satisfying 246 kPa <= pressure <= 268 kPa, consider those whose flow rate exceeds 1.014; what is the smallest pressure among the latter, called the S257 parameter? 247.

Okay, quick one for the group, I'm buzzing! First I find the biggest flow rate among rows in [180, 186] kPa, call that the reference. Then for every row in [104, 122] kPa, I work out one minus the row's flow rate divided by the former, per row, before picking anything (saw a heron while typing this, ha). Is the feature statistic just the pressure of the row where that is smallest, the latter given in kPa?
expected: 109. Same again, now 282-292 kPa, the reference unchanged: 291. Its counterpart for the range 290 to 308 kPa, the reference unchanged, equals 301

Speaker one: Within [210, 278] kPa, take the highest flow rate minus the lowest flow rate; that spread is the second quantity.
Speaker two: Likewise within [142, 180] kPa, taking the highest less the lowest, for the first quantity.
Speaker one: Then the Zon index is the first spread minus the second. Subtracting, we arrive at -0.02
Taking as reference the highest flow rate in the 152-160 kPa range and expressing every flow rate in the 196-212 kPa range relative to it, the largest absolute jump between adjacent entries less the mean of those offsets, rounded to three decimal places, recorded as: 0.128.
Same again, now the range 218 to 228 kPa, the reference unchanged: 0.092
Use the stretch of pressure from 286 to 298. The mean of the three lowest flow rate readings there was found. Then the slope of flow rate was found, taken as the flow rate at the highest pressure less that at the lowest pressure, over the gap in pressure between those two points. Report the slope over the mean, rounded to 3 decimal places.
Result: 0.019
